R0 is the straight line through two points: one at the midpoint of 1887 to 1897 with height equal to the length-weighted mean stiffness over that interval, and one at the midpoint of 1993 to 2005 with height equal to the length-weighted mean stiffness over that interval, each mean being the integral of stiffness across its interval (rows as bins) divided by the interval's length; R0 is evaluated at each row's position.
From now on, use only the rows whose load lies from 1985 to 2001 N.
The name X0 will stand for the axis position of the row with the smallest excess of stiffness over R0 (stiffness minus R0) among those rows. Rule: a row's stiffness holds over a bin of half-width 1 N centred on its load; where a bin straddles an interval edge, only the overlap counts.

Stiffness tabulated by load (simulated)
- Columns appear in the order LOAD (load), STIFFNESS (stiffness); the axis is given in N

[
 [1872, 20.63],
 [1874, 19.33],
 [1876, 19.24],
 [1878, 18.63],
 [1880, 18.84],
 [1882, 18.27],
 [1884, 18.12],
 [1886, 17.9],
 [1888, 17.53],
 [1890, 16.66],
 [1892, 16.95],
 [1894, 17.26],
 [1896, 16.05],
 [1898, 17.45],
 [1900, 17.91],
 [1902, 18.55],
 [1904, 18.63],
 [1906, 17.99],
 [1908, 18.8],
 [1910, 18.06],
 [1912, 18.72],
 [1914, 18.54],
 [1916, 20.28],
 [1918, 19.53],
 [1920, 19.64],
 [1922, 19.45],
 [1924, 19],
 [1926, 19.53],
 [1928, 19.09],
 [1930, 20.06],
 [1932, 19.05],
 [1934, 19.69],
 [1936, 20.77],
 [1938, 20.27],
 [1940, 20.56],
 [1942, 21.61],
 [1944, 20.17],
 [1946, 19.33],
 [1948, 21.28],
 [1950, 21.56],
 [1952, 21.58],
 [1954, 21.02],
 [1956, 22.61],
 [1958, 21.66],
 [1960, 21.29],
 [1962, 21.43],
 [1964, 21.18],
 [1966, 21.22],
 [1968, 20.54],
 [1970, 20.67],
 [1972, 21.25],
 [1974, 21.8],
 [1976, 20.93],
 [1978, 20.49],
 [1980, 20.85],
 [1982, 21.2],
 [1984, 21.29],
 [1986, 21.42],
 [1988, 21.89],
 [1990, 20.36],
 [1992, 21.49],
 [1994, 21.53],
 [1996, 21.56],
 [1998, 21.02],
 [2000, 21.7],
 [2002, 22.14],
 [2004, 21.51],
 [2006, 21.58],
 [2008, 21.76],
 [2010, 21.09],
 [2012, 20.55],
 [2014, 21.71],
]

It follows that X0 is 1990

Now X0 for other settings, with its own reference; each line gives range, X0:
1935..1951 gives 1946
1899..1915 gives 1910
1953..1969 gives 1968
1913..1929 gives 1928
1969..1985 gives 1978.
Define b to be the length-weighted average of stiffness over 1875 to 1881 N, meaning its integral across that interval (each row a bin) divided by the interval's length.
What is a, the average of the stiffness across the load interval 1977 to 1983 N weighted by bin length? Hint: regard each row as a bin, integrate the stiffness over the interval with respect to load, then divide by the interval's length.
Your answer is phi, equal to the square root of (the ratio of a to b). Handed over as 1.05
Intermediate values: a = 20.8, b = 18.9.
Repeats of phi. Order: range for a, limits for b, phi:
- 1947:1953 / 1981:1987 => 1.00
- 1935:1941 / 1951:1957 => 0.97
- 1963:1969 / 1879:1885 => 1.07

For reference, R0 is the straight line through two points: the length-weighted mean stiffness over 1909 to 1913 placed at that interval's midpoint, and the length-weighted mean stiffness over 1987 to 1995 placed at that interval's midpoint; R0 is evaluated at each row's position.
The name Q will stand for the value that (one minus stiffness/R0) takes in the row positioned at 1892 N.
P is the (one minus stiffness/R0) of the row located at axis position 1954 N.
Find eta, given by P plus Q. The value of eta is -0.011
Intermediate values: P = -0.053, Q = 0.04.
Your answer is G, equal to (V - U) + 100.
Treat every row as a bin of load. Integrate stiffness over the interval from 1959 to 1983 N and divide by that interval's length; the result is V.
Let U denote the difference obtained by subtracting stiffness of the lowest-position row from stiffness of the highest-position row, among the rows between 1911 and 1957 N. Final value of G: 117.2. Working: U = 4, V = 21.1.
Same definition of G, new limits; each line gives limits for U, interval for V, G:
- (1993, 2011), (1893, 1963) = 120.1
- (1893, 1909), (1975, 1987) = 119.5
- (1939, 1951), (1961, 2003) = 120.2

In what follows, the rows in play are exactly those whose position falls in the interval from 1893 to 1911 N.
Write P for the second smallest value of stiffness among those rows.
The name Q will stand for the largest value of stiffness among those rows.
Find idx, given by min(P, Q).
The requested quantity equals 17.3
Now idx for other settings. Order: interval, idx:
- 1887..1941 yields 16.7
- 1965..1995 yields 20.5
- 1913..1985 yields 19.0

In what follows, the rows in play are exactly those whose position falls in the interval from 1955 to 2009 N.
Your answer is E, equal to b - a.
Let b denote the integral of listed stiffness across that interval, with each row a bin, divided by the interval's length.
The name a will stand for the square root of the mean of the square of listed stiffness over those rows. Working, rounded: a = 21.4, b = 21.3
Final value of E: -0.006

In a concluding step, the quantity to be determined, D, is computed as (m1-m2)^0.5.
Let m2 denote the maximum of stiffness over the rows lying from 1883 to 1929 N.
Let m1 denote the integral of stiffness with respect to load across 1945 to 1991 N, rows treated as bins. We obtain 30.9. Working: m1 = 974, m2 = 20.28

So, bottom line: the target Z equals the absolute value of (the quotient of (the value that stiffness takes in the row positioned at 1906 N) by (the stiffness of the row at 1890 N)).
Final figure 1.08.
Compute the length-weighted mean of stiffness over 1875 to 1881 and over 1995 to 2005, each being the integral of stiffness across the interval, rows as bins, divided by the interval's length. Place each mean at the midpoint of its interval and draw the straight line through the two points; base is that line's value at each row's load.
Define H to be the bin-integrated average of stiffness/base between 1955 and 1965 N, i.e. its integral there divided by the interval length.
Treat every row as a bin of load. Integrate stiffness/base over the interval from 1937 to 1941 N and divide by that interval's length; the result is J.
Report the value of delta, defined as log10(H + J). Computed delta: 0.3124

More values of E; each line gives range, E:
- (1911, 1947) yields -0.015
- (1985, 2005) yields -0.005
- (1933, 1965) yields -0.015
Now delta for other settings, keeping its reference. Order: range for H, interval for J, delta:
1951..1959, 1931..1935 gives 0.3048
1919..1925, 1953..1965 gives 0.3044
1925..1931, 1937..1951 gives 0.2997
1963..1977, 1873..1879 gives 0.3050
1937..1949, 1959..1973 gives 0.3057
